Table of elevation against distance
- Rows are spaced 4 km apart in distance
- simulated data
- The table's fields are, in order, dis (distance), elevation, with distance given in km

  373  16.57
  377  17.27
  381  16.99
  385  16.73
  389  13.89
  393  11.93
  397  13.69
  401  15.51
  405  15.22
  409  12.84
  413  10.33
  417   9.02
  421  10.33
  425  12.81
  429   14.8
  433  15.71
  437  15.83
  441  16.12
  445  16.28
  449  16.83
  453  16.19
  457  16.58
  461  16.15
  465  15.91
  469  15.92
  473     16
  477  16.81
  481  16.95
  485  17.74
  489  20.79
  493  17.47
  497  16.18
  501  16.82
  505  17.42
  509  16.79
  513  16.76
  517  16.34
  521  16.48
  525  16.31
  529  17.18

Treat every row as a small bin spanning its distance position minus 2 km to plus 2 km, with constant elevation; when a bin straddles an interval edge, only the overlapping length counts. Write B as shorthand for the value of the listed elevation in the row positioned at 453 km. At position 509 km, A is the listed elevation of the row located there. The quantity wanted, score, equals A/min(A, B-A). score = -28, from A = 16.79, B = 16.19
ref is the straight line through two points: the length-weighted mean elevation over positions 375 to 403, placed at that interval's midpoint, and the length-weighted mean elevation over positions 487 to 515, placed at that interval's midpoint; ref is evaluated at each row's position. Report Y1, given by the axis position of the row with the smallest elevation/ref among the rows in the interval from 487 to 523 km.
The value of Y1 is 517 km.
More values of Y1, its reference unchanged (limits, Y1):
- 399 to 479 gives 417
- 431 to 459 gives 433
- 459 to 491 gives 469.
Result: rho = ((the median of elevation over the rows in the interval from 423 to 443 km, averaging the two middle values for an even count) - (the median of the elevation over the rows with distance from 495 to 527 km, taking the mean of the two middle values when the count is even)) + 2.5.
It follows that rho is 2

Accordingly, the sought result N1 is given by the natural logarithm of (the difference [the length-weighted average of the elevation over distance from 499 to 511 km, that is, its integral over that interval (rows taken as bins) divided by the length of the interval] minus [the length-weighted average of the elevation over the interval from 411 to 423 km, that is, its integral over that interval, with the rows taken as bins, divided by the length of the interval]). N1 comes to 2.0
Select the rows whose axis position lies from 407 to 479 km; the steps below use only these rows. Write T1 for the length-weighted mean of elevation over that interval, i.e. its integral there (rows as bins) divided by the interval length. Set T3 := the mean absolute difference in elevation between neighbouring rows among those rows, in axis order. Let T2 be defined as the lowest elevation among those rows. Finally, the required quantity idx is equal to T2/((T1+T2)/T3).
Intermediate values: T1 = 14.7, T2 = 9.02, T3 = 0.84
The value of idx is 0.32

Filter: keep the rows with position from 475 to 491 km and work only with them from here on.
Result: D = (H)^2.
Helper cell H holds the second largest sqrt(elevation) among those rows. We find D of 17.7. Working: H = 4.21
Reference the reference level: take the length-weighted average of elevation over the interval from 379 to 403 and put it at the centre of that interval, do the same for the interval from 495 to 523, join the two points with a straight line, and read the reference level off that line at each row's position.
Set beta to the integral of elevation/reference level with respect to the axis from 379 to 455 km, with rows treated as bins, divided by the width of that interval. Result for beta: 0.94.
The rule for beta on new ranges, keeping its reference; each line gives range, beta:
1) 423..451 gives 1.00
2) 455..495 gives 1.05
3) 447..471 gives 1.02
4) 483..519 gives 1.05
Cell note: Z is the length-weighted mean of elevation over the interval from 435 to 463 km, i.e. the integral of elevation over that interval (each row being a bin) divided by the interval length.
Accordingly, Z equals 16.28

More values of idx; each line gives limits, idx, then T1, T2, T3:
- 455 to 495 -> 0.48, 17.0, 15.91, 0.99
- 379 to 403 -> 0.77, 14.8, 11.93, 1.73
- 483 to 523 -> 0.54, 17.3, 16.18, 1.12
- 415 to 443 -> 0.47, 13.5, 9.02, 1.18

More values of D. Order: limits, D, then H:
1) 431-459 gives 16.6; 4.07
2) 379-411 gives 16.7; 4.09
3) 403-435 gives 15.2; 3.90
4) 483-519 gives 17.7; 4.21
